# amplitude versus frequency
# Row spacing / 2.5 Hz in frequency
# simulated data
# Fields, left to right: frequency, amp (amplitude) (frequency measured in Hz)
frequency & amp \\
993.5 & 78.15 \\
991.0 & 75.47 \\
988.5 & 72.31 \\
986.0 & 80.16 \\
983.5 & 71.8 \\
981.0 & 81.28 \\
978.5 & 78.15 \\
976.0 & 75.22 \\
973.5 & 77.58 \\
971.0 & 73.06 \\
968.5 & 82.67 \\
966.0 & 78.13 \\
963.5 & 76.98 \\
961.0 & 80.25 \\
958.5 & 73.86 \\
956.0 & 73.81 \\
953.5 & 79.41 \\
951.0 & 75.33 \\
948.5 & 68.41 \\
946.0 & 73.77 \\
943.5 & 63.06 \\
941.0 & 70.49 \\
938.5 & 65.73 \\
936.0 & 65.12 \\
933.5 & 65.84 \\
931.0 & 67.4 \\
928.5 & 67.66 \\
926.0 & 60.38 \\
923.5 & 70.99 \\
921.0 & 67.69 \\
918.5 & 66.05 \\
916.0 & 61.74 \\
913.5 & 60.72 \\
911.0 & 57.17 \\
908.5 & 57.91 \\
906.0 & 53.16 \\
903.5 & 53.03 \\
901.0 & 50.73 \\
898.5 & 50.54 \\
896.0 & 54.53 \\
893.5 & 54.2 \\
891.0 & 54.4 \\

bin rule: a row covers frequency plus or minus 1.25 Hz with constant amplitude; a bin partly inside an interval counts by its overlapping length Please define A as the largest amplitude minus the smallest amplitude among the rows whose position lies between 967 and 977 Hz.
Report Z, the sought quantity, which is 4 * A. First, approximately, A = 9.6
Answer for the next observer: 38.4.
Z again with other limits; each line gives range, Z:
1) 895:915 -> 40.7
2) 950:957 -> 22.4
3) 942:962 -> 68.8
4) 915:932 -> 42.4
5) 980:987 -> 37.9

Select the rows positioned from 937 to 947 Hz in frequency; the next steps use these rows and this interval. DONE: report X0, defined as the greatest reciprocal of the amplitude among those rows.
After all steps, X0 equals 0.0159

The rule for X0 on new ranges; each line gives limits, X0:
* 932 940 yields 0.0154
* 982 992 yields 0.0139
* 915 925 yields 0.0162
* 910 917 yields 0.0175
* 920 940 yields 0.0166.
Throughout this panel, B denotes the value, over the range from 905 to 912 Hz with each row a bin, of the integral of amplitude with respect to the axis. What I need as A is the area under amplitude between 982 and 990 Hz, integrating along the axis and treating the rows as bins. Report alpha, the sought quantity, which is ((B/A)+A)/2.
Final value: 300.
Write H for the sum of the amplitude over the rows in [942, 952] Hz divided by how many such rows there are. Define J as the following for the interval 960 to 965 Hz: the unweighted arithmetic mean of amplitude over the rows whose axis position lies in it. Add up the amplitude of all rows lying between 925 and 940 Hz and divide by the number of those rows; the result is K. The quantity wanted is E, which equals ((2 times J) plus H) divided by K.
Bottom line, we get 3.48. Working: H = 70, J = 79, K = 65.4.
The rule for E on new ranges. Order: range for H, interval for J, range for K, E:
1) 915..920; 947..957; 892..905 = 4.04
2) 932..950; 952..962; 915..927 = 3.38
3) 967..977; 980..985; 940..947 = 3.33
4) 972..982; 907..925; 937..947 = 2.99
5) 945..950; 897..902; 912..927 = 2.67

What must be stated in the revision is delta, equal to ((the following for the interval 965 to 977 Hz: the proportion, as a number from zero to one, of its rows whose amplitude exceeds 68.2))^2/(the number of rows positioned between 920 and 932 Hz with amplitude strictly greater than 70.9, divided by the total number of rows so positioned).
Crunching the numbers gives 5.0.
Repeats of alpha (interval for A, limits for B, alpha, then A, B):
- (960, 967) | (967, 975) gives 275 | 549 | 622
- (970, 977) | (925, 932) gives 264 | 528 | 457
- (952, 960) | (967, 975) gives 304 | 607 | 622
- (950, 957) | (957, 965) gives 268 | 534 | 616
